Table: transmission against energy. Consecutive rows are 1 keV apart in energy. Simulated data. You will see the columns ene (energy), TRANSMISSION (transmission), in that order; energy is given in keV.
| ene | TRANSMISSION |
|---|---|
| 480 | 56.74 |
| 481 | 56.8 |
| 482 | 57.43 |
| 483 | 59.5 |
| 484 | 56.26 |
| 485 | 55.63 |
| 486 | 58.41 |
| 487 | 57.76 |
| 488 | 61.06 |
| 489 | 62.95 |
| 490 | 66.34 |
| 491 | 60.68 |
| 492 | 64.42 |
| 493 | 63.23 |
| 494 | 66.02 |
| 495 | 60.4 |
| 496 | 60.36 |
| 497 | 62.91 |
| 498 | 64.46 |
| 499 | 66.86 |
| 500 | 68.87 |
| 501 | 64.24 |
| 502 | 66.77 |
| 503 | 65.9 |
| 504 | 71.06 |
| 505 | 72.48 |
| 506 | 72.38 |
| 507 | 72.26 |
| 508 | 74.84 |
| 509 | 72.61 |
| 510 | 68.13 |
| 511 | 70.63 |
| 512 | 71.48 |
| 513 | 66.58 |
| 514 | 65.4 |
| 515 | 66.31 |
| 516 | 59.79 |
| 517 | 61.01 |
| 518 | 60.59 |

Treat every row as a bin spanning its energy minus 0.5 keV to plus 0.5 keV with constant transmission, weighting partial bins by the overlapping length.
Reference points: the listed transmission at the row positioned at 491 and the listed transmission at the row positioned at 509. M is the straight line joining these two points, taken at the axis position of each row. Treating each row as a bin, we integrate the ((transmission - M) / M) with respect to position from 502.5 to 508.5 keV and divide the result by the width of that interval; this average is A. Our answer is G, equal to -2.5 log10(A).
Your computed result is 4.4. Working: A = 0.017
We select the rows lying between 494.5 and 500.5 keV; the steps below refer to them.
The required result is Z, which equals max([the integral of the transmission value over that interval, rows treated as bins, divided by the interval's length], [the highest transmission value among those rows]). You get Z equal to 68.9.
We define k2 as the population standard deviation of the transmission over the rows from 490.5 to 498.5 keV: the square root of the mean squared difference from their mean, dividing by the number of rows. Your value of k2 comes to 2.0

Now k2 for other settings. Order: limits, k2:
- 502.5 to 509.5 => 2.6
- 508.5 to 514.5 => 2.6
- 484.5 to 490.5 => 3.6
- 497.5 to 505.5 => 2.8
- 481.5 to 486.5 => 1.4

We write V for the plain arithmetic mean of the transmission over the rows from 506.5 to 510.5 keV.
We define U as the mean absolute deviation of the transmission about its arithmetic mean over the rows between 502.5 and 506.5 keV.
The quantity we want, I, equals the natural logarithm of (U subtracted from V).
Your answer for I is 4.24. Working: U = 2.28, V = 72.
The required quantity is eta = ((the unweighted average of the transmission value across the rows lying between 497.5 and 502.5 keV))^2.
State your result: 4388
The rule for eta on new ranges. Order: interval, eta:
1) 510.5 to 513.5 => 4839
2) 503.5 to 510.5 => 5179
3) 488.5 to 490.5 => 4179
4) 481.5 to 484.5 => 3333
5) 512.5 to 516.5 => 4163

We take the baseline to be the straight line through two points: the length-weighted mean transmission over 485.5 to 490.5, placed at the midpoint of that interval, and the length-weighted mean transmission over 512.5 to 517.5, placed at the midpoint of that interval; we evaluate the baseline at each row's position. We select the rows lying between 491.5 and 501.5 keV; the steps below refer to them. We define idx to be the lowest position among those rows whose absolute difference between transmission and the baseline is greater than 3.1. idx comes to 494 keV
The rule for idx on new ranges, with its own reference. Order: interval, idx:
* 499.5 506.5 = 500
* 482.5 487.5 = 484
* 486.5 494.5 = 487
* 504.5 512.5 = 505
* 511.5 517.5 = 512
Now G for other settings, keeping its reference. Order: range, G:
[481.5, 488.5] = 4.1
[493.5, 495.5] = 6.1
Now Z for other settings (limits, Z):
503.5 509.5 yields 74.8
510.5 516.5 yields 71.5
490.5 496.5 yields 66.0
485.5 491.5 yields 66.3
